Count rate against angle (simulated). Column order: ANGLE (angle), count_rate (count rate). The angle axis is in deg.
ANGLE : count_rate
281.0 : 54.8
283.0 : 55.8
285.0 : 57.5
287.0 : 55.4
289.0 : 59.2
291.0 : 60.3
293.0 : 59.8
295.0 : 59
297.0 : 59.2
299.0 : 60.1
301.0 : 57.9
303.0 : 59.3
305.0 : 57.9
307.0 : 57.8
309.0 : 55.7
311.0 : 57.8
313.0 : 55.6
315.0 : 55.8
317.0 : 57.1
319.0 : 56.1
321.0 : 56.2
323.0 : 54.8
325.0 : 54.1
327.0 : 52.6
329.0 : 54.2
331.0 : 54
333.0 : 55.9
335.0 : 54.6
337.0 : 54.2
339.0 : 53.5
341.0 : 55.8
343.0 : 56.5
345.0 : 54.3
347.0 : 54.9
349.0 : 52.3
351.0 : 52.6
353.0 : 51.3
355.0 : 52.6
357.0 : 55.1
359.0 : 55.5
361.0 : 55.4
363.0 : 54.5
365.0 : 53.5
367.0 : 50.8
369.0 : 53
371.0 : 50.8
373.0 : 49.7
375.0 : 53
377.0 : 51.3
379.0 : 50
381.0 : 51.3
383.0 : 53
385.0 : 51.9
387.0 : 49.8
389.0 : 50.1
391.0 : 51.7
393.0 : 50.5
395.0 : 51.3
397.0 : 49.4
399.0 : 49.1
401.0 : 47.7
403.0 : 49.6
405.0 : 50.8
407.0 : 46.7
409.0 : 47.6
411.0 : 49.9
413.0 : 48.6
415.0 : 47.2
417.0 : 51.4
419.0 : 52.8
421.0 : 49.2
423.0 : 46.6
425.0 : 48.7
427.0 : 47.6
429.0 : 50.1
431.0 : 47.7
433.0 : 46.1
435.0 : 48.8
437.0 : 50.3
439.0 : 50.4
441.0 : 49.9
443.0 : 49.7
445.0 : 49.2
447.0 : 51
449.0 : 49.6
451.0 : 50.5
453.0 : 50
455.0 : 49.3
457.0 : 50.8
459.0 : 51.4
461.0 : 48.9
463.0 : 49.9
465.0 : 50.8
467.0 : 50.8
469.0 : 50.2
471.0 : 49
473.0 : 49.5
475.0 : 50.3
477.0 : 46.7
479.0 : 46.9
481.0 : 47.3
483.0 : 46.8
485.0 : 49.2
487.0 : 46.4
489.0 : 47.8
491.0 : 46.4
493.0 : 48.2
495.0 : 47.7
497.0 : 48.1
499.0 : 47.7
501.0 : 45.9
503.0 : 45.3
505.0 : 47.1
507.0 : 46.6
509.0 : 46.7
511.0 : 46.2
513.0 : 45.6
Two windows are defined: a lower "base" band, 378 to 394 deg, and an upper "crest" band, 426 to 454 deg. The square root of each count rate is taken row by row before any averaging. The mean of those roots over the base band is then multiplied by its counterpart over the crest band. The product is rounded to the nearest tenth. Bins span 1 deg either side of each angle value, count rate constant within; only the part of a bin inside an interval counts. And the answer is 50.2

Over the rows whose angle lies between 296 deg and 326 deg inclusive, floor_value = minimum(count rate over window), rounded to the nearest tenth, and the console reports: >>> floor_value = 54.1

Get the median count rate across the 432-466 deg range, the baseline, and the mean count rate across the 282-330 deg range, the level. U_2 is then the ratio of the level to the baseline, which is 1.14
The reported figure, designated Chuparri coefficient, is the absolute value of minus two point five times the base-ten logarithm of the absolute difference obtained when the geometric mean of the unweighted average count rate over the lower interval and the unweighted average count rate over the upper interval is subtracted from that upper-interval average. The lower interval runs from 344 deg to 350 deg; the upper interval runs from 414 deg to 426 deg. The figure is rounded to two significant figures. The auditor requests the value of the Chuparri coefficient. 0.86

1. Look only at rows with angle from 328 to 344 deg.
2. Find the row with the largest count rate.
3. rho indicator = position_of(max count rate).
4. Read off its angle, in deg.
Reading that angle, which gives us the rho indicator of 343.0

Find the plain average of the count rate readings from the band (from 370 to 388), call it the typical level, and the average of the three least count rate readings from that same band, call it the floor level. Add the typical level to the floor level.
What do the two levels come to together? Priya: 101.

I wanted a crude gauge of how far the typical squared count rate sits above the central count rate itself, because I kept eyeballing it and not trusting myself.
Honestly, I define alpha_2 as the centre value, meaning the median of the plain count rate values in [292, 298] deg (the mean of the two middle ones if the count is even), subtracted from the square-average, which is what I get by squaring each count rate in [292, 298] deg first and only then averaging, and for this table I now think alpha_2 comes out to 3461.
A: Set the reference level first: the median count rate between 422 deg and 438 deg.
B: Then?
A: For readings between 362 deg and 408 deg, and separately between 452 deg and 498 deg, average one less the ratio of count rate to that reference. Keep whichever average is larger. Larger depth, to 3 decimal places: -0.012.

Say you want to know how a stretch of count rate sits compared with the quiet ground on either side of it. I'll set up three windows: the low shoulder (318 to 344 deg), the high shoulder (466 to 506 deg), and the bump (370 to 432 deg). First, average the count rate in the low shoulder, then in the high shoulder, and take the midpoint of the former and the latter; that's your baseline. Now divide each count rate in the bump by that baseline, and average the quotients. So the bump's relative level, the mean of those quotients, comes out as 0.971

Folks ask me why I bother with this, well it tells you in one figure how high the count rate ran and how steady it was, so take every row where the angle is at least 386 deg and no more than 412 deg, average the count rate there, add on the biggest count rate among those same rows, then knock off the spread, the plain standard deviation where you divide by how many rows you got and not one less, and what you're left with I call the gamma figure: 100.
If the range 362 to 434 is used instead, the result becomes 103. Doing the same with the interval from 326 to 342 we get 109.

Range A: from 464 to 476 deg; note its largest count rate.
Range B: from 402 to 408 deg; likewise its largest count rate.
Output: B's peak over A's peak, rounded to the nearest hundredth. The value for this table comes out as 1.00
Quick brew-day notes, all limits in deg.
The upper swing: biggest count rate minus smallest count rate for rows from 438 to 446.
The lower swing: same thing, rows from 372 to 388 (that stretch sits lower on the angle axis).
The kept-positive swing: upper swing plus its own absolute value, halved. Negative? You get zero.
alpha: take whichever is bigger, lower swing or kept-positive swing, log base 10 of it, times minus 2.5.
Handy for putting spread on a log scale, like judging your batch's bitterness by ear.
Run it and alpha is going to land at -1.30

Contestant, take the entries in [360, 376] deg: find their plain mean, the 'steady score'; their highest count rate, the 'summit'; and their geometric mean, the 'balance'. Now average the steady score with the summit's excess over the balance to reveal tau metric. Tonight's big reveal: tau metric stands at 27.7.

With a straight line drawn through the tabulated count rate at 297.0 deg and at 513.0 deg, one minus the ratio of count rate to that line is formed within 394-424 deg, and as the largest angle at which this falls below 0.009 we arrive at 419.0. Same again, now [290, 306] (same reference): 303.0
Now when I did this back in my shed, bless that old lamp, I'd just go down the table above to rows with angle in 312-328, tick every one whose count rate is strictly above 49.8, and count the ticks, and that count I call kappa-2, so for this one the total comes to 8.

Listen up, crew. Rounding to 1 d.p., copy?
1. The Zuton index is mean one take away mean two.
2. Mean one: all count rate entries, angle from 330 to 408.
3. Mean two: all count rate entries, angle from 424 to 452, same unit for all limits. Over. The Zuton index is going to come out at 3.0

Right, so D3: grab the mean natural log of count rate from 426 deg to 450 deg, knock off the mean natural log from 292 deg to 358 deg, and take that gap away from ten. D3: 10.1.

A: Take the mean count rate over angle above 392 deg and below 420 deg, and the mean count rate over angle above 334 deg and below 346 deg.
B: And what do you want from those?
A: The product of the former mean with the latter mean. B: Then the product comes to 2712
